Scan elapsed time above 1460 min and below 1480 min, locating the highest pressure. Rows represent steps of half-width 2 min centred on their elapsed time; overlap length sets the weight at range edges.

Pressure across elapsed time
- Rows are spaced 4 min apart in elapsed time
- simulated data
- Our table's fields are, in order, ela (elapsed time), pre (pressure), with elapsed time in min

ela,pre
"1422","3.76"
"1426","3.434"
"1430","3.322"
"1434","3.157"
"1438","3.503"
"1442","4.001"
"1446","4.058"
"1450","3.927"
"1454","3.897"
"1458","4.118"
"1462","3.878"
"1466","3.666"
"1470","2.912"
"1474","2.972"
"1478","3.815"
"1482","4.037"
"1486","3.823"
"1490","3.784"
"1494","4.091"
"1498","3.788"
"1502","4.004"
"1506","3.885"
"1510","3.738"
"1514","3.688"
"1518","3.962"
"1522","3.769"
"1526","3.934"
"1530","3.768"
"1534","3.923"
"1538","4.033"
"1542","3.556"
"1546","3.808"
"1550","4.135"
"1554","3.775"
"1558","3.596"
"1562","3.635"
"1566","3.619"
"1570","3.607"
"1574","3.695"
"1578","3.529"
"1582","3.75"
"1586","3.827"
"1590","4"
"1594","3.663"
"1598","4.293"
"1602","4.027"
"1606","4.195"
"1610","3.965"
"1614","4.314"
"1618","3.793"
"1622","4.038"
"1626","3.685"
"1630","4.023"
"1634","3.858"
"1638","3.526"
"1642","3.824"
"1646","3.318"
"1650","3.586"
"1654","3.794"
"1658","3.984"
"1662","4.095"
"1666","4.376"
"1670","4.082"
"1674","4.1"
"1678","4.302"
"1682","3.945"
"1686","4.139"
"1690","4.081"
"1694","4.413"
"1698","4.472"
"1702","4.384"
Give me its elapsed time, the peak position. 1462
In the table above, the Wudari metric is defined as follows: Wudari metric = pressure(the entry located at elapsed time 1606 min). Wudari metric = 4.195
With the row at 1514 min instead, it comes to 3.688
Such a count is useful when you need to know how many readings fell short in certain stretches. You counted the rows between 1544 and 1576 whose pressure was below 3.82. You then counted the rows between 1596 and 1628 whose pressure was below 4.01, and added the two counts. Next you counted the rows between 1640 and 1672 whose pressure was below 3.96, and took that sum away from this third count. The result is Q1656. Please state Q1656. -6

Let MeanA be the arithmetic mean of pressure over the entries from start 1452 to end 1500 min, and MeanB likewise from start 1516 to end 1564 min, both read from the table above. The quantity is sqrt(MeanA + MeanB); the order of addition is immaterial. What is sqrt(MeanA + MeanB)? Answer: 2.749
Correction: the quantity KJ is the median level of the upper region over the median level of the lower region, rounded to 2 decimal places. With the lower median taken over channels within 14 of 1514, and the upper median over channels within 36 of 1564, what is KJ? 0.97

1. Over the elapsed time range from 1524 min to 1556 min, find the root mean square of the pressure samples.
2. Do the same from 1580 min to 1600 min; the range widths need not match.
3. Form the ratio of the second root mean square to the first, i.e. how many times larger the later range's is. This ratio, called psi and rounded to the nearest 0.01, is 1.01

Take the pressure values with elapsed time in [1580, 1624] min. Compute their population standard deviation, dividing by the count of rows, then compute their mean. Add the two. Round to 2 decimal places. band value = 4.20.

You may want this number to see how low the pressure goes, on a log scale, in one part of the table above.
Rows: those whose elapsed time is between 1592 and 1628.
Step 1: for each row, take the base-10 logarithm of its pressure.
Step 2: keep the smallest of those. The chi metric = 0.56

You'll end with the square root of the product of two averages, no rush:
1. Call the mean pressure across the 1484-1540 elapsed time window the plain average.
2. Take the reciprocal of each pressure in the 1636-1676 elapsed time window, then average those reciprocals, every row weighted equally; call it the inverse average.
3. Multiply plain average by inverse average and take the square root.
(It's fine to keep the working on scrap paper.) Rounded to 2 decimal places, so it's 1.00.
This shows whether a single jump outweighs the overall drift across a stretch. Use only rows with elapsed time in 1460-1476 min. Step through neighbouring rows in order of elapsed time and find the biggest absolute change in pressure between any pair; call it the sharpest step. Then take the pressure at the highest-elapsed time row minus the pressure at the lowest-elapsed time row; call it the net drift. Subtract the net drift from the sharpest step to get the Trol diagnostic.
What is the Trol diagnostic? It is 1.7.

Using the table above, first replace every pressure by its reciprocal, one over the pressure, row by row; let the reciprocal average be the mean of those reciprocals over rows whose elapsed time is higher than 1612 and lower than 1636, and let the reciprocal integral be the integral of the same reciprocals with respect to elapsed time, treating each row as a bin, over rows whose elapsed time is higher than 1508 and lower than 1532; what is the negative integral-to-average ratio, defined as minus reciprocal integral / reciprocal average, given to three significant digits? -24.8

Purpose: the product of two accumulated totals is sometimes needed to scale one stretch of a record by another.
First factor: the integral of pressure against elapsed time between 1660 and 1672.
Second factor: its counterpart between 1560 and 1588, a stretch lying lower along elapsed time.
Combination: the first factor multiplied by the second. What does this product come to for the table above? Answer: 5154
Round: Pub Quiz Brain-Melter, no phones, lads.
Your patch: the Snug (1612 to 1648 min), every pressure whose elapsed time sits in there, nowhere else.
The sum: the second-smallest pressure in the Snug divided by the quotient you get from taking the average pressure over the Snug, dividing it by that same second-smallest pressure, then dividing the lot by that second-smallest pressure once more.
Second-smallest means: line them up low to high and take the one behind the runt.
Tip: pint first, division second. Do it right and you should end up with 11.5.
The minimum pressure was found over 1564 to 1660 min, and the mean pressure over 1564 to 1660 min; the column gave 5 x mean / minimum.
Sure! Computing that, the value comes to 5.77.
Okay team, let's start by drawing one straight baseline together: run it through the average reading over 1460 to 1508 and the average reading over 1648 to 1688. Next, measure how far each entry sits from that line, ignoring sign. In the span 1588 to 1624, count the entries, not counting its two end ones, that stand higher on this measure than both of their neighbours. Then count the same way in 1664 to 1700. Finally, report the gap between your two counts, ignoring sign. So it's 2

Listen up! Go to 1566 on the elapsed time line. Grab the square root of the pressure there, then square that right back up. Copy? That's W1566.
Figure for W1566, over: 3.62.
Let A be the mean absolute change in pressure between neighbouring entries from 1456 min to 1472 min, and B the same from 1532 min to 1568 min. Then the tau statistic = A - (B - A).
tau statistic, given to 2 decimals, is 0.58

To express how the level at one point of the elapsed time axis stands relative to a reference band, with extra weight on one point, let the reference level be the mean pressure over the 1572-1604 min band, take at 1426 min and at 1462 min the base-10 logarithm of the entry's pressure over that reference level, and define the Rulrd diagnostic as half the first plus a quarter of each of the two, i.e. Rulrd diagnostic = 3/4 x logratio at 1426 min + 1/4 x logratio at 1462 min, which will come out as -0.036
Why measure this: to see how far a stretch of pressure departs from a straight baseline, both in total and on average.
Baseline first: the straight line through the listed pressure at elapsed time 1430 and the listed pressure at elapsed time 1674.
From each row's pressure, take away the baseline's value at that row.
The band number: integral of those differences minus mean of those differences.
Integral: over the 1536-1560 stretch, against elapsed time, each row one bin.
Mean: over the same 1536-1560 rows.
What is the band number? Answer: 2.7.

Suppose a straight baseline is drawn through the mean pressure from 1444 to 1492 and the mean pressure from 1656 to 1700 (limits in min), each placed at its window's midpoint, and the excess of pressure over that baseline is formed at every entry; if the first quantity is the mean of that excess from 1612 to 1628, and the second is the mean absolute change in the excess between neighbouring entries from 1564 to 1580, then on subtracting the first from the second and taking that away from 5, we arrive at 4.81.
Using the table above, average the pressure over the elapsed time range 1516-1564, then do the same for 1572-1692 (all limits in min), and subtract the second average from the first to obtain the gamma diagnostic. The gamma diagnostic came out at -0.10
